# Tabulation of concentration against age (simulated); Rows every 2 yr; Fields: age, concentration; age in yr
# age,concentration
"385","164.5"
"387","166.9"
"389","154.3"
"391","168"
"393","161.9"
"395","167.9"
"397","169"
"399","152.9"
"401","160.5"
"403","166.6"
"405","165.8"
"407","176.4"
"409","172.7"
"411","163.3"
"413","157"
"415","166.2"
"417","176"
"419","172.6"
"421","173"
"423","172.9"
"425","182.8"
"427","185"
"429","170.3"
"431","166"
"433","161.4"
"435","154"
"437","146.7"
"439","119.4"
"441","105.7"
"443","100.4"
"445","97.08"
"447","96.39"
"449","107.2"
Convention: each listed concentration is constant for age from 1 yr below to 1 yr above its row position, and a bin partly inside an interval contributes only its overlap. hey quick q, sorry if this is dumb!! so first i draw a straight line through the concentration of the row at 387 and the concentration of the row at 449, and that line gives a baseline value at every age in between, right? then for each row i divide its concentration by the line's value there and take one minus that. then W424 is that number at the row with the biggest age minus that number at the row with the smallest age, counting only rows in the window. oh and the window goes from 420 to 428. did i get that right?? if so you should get -0.15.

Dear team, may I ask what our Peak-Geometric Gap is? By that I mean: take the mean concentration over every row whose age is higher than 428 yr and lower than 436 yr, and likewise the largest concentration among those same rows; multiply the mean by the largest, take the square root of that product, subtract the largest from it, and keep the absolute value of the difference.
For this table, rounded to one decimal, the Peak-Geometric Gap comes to 3.7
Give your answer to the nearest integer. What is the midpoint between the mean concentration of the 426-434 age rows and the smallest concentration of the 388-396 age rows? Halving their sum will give 162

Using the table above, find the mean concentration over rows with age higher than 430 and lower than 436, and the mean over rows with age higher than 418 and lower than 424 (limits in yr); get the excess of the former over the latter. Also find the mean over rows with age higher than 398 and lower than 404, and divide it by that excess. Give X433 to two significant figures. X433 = -13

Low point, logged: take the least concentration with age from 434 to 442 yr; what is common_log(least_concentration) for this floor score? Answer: 2.02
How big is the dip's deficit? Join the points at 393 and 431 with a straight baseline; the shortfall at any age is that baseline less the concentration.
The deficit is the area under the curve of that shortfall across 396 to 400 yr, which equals 6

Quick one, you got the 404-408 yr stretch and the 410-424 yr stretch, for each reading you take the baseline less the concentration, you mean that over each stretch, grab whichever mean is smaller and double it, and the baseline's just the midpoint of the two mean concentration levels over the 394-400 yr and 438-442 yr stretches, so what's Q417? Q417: -66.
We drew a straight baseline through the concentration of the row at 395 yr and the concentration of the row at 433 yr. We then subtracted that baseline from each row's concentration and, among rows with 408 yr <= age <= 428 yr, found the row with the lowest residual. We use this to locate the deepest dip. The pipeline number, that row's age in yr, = 413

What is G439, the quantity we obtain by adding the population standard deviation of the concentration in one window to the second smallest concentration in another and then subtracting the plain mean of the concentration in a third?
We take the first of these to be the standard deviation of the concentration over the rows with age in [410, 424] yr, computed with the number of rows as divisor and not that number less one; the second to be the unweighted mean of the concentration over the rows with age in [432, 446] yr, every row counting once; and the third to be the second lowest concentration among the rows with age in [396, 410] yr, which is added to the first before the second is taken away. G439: 40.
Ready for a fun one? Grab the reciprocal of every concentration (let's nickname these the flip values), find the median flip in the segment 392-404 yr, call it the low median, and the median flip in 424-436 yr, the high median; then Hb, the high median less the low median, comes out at 0.000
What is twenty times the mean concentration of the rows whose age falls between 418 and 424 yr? 3457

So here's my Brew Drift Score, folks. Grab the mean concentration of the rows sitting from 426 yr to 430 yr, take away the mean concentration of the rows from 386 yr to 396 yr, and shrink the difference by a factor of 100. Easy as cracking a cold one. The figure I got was 0.14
